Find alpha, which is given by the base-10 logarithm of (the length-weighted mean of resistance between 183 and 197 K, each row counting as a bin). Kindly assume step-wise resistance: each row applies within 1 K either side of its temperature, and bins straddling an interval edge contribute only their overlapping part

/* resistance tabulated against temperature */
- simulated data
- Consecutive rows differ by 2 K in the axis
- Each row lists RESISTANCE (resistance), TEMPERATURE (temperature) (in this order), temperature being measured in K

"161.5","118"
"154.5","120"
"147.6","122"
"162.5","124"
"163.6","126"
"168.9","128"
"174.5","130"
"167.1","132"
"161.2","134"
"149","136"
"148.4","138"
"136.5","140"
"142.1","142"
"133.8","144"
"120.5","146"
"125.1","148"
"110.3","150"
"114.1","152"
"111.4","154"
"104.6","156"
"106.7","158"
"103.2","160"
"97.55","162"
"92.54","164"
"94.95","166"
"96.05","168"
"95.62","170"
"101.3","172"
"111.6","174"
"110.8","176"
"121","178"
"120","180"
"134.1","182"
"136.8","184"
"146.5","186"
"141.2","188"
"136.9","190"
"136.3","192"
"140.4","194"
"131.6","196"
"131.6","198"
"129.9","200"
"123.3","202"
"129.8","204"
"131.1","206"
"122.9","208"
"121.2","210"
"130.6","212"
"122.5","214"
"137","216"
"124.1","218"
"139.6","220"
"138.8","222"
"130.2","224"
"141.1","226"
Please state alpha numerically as 2.14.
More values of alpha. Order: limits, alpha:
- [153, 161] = 2.03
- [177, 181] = 2.08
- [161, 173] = 1.98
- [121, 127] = 2.20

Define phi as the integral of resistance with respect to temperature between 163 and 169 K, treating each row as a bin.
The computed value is 567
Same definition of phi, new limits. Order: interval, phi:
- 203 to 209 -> 768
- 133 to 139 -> 917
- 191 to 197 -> 817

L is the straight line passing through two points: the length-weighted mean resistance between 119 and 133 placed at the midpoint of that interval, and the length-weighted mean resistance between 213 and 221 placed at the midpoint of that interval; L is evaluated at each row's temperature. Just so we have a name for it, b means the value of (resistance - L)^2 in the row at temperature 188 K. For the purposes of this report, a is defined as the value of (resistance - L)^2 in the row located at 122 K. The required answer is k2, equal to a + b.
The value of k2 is 271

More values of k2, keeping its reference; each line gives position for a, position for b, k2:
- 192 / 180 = 575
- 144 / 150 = 2442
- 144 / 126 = 510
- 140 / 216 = 487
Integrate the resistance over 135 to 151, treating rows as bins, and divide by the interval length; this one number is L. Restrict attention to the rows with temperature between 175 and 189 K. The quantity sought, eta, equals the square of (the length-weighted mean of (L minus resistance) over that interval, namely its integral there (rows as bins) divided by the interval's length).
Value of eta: 10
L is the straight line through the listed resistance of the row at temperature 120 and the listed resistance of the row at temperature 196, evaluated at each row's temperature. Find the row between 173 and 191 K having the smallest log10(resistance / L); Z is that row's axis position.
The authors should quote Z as 176 K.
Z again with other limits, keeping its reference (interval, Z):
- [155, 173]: 164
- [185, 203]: 202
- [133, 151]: 150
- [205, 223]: 210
